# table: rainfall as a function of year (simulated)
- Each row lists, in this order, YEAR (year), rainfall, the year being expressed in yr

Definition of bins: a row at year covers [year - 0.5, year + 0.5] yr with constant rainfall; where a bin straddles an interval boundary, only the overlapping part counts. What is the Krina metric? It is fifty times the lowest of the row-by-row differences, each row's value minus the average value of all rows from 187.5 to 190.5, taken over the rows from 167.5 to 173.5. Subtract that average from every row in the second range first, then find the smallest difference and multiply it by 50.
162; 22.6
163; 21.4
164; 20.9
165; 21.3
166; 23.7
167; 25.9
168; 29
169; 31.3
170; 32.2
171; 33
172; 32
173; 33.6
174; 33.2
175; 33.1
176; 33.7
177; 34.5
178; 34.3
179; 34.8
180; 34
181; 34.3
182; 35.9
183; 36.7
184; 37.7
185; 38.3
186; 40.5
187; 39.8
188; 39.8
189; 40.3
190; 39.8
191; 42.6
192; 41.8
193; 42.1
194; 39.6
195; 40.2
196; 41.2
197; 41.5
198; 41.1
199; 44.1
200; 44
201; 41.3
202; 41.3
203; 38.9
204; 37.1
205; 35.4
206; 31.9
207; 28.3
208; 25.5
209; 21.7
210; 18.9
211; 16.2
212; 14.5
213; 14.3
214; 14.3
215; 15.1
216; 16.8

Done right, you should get -548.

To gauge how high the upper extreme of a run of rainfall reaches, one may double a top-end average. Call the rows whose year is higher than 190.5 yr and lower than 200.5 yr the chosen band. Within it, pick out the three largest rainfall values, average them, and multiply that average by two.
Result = 87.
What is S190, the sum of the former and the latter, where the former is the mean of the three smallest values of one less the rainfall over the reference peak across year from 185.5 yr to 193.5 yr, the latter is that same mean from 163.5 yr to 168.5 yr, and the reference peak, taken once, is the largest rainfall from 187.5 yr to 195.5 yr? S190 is 0.40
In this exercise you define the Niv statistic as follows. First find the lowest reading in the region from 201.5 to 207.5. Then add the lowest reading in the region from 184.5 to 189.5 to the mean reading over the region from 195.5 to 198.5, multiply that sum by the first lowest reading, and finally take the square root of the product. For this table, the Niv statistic 47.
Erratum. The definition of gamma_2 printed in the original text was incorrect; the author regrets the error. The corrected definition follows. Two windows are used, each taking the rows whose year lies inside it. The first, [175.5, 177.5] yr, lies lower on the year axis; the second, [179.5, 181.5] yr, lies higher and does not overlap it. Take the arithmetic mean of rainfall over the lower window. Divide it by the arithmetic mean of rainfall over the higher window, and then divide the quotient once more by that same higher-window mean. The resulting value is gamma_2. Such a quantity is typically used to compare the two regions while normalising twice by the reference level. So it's 0.029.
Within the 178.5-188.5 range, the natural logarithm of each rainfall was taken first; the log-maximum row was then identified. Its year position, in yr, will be 186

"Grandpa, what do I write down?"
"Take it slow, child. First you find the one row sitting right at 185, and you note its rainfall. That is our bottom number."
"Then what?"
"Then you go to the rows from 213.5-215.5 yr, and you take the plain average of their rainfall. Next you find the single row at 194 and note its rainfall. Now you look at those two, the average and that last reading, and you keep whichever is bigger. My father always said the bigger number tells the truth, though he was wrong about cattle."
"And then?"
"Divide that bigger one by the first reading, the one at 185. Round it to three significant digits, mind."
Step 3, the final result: 1.03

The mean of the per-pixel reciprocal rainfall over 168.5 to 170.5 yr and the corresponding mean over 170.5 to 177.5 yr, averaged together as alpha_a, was 0.0308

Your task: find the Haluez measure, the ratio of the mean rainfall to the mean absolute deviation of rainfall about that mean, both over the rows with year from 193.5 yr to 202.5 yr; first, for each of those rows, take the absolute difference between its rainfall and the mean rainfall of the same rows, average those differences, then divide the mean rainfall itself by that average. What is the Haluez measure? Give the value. 38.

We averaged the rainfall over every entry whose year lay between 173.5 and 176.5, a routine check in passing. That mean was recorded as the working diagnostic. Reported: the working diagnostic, 33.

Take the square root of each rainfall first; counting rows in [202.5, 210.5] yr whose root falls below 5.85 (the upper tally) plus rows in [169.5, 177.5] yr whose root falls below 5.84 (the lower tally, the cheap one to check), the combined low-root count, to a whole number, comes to 12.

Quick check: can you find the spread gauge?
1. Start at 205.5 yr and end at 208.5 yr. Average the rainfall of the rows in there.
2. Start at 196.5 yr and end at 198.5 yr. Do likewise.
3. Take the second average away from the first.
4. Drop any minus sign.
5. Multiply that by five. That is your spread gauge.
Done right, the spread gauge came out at 64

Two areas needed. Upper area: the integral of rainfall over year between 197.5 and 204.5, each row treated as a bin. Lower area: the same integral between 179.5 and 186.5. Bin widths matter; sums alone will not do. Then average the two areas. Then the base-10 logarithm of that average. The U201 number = 2.44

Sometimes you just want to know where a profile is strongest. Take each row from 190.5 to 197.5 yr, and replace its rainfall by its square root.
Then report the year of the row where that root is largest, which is 191 yr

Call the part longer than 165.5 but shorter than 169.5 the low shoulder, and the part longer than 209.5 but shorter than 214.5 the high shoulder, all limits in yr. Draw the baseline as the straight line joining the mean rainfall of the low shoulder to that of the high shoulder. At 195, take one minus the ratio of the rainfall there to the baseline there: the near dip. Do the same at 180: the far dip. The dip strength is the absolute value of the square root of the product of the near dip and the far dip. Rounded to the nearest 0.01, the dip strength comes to 0.64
